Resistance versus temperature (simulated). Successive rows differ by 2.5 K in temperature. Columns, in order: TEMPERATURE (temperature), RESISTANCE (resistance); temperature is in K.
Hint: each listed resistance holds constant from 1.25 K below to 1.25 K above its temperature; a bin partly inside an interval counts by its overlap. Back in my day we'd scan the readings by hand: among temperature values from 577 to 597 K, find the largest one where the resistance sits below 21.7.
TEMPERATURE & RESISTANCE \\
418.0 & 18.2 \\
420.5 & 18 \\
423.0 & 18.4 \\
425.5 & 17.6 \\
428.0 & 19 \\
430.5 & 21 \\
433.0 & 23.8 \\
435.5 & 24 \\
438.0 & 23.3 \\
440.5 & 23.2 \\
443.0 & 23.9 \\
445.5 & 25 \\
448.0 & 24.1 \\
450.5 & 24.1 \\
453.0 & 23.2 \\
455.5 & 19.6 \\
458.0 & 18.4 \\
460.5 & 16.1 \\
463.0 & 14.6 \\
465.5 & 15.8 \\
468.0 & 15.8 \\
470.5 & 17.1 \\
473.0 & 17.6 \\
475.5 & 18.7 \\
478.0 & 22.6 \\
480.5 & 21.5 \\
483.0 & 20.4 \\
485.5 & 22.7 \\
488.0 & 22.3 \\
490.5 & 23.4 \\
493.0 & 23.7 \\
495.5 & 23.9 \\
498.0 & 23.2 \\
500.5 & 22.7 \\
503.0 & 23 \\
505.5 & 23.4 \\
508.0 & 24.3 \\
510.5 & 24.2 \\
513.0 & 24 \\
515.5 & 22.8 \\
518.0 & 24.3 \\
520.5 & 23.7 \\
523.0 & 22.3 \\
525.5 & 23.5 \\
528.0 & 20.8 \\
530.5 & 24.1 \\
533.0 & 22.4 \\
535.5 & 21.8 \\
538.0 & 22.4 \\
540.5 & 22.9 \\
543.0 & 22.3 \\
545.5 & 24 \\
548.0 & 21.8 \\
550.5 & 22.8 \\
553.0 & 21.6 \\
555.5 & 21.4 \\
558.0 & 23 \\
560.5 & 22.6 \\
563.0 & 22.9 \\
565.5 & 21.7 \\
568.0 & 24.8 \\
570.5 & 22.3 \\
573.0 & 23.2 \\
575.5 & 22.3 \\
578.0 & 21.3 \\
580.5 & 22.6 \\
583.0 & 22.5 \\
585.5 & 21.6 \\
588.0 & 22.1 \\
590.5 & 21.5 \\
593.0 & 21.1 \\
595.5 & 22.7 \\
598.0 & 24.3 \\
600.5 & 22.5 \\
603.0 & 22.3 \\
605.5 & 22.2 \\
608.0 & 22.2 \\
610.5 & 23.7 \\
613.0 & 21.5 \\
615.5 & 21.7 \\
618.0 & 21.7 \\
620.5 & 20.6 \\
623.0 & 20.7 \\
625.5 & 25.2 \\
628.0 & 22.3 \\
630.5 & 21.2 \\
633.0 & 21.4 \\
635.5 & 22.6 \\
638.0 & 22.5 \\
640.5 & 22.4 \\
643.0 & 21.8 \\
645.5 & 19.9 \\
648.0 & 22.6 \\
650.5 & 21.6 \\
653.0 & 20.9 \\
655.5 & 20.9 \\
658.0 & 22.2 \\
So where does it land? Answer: 593.0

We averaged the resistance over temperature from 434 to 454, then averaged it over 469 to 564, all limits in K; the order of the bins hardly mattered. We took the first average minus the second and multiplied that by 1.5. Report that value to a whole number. 2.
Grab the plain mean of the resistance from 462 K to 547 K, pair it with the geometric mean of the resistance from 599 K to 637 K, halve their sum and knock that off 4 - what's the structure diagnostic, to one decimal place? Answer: -18.0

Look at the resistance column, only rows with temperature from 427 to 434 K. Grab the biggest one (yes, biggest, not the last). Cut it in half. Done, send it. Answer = 11.9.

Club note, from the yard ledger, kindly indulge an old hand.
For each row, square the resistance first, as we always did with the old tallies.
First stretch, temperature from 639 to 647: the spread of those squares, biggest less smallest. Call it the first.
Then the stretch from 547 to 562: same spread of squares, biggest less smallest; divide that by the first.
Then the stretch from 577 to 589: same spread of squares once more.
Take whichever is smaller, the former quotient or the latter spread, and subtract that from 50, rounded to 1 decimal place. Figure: 49.3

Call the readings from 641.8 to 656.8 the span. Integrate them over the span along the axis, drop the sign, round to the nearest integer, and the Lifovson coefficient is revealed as 319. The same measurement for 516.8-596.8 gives 1801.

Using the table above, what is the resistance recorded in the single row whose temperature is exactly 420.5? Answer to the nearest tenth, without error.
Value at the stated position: 18.0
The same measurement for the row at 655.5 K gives 20.9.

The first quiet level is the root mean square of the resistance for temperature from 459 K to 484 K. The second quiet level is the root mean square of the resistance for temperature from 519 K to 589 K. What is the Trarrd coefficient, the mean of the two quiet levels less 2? 18.4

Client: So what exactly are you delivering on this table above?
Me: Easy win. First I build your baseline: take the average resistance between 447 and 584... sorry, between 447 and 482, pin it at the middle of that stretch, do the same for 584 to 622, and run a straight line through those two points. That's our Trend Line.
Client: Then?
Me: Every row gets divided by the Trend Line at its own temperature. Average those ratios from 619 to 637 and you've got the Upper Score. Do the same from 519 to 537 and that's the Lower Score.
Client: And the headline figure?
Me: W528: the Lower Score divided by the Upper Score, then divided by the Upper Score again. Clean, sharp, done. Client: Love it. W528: 1.17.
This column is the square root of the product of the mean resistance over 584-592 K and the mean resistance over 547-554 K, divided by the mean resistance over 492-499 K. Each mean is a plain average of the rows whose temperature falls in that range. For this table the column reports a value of 0.93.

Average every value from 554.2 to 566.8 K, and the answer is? 22.3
